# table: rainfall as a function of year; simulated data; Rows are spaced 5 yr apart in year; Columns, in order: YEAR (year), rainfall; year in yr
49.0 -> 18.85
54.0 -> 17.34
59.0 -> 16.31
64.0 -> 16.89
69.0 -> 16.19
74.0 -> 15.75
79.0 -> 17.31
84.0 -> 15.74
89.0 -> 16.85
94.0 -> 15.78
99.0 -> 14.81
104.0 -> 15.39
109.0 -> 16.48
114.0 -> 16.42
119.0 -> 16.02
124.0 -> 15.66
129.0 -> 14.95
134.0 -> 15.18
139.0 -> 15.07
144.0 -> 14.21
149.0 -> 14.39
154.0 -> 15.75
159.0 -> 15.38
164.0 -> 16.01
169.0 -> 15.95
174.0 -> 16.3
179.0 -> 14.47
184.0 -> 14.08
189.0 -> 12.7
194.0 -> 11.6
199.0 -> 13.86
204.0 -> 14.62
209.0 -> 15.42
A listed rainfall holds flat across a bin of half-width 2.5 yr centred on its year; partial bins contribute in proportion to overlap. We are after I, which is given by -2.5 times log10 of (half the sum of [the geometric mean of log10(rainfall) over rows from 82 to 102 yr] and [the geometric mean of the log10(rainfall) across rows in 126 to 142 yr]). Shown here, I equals -0.187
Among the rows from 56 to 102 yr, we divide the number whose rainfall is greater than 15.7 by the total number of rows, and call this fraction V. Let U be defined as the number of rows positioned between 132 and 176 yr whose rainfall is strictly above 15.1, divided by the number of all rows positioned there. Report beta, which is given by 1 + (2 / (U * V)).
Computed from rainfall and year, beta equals 4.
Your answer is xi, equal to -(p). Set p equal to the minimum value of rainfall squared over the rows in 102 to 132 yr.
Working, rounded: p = 224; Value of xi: -224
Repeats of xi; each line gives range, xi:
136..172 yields -202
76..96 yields -248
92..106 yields -219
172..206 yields -135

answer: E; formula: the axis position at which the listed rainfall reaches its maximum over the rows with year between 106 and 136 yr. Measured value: 109.0 yr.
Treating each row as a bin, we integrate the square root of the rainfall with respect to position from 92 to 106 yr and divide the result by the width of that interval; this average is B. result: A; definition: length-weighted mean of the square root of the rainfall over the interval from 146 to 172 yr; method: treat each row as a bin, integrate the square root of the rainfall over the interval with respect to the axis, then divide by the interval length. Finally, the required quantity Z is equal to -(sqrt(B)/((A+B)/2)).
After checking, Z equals -0.504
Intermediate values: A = 3.93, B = 3.91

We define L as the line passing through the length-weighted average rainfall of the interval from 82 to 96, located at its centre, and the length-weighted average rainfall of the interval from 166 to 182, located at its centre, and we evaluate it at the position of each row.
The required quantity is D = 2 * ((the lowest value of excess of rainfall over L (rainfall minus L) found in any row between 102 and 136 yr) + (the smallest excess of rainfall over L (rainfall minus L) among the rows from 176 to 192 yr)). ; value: -7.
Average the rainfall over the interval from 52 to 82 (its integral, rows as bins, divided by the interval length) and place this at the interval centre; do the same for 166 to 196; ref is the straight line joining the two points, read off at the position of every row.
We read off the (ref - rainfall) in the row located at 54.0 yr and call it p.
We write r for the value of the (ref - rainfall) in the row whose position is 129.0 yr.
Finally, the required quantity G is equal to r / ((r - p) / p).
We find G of -0.2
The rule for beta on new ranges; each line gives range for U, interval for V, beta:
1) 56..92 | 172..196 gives 11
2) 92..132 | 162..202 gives 8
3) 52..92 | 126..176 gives 6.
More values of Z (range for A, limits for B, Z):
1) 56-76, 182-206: -0.497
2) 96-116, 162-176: -0.502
